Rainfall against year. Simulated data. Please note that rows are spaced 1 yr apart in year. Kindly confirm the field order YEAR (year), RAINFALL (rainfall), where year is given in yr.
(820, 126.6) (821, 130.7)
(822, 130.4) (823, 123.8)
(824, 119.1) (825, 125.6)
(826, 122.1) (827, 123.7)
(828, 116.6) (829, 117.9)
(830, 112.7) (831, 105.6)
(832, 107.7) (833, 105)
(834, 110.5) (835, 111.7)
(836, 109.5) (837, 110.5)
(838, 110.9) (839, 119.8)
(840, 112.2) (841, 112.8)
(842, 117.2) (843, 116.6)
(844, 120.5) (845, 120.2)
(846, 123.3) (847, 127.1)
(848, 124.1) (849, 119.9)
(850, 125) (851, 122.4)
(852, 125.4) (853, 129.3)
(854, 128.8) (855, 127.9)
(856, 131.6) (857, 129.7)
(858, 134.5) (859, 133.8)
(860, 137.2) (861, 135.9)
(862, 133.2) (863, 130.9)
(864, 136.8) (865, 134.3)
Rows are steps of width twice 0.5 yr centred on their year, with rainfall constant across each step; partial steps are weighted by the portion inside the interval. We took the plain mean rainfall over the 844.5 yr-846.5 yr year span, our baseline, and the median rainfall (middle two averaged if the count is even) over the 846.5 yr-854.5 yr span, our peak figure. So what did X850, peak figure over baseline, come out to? 1.03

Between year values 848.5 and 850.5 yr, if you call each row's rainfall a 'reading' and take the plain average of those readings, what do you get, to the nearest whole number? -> 122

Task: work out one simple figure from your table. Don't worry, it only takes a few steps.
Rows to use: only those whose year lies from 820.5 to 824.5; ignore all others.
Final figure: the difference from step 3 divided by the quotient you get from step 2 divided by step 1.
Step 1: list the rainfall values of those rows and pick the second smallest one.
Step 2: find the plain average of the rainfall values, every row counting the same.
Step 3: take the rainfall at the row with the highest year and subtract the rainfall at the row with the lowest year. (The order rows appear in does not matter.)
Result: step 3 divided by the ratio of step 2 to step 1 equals -11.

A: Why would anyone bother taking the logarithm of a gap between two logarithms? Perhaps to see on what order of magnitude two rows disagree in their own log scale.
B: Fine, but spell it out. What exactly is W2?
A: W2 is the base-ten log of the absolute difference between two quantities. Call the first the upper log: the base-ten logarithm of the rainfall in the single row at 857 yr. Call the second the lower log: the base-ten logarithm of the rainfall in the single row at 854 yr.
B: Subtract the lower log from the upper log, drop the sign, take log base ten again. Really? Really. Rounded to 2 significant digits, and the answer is -2.5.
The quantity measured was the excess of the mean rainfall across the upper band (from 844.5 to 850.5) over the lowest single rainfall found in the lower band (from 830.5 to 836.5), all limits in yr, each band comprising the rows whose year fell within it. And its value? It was 18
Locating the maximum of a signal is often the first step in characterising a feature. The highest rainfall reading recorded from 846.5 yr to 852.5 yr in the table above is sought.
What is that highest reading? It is 127.1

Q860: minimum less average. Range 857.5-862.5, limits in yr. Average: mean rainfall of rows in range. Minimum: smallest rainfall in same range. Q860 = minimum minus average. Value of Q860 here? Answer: -1.7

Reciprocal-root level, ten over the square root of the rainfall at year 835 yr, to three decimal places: 0.946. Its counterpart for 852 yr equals 0.893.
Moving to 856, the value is 0.872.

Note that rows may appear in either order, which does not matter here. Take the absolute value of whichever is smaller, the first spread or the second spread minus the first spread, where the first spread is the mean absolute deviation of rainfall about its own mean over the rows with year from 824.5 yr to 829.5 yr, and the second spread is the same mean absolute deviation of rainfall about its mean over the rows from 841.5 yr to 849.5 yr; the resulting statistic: 0.35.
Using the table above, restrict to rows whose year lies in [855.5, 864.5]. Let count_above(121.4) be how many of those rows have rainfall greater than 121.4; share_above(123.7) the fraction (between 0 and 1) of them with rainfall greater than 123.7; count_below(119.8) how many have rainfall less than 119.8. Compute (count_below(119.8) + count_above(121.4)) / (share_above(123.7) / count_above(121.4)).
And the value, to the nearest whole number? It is 81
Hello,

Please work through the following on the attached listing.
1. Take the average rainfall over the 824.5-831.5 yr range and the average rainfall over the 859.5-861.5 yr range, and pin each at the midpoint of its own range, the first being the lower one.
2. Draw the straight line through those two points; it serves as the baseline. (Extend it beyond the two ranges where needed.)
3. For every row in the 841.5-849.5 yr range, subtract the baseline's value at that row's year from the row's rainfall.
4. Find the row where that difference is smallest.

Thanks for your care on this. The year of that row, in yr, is 849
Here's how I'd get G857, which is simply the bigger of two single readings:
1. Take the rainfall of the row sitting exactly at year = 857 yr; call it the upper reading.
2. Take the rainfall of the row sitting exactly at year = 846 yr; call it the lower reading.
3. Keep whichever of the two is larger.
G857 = 130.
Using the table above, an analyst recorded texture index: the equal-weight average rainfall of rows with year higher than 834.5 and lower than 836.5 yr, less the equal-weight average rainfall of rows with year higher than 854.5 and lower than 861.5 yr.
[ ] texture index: -22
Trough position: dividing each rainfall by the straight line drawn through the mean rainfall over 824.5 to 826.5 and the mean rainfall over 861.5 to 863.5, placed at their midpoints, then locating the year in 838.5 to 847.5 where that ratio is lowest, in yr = 840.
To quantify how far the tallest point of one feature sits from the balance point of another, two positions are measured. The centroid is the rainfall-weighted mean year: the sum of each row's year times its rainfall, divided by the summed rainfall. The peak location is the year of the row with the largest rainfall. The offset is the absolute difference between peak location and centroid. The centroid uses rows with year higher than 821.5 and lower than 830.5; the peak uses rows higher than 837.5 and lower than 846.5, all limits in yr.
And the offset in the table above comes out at 20.1 yr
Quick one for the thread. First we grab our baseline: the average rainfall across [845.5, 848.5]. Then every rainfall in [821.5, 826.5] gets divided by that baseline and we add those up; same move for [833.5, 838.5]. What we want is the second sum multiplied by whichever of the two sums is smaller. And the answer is 19.6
